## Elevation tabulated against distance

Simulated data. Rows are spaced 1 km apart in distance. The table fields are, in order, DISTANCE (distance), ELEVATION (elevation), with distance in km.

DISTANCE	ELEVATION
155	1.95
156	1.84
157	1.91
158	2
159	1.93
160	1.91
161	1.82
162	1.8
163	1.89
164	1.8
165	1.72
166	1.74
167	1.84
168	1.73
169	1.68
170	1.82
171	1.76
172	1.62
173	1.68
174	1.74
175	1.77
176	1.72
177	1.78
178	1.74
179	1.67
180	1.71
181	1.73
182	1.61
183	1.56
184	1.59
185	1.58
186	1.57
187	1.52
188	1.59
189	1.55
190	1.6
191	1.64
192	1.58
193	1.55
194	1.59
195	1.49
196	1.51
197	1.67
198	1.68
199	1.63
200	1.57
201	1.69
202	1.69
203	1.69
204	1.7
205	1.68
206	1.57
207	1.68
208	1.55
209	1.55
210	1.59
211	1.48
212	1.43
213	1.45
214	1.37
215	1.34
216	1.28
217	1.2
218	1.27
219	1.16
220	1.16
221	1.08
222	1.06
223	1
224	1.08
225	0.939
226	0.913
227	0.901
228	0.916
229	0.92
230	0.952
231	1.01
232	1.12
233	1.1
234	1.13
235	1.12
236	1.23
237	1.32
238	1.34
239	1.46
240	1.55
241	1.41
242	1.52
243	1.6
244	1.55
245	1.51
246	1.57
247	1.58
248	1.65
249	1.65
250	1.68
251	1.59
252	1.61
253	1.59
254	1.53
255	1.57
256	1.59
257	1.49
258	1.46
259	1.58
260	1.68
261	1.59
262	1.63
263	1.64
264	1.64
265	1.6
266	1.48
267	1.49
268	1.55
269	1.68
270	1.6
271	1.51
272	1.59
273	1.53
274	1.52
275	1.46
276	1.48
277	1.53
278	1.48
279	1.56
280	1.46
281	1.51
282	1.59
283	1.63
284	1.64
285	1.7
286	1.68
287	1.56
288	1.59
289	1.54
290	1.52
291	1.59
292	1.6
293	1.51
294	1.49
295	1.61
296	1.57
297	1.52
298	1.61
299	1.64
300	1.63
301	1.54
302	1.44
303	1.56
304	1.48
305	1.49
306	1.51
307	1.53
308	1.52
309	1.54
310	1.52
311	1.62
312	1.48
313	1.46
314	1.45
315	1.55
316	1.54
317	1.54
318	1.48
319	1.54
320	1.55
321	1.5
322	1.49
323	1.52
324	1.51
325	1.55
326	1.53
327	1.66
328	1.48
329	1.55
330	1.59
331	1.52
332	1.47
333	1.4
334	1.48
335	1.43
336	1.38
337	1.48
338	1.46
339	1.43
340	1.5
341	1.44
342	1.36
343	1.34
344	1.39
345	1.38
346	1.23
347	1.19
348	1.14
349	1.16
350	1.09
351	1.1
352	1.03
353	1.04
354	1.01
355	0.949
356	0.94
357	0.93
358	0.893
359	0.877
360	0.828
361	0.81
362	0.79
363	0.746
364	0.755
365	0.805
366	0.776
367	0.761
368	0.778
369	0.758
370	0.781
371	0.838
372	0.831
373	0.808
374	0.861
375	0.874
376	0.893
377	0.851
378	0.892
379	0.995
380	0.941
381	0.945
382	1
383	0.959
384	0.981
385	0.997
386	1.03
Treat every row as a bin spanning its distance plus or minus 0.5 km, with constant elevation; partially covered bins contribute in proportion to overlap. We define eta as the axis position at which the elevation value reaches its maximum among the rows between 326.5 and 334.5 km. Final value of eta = 327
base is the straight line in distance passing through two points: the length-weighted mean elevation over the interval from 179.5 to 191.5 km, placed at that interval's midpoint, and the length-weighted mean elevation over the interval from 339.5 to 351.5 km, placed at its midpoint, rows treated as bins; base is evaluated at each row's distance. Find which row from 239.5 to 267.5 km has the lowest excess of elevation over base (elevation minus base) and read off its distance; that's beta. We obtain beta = 241 km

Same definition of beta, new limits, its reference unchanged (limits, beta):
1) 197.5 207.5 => 200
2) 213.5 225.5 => 225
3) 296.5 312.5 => 302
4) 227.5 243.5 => 228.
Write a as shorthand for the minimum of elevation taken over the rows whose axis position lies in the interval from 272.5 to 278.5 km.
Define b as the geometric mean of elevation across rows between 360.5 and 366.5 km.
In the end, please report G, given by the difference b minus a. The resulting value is -0.68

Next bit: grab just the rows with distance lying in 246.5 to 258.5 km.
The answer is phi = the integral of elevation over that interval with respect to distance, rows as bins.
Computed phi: 19.0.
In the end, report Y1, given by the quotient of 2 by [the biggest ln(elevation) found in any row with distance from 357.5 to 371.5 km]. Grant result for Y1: -17.7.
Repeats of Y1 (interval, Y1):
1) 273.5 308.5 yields 3.8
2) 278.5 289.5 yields 3.8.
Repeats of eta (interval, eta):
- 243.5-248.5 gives 248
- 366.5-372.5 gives 371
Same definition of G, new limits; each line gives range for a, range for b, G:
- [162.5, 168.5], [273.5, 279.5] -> -0.22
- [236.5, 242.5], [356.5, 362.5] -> -0.47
